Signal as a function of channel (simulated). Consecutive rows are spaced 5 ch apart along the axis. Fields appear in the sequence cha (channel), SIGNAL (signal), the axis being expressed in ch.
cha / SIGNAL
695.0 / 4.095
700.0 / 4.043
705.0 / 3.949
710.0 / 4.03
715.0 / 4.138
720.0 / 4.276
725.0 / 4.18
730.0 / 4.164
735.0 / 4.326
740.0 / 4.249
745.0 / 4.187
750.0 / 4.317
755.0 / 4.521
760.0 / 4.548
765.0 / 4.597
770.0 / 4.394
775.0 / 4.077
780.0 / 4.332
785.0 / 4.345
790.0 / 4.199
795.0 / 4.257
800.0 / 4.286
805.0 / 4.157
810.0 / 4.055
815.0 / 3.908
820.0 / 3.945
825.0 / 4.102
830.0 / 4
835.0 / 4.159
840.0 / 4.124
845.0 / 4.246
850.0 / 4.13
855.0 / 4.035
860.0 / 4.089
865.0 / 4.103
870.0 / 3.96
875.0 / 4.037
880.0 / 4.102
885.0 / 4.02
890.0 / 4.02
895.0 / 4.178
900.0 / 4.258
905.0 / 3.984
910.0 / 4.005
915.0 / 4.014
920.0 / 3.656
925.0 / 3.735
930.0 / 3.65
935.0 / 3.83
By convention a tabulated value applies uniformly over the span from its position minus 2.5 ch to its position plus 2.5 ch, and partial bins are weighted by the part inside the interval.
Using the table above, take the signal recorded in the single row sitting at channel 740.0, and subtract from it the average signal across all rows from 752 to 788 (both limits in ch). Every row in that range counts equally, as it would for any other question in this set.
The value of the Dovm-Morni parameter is -0.15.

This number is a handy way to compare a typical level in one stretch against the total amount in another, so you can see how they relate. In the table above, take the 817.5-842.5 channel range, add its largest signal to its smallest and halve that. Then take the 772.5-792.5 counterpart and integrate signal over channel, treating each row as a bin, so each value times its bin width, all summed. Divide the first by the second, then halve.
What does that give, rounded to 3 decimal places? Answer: 0.024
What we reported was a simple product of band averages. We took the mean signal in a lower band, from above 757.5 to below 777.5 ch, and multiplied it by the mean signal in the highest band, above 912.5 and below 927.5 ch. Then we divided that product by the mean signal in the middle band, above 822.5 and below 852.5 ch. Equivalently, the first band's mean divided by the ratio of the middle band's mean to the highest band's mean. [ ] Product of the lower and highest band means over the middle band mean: 4.06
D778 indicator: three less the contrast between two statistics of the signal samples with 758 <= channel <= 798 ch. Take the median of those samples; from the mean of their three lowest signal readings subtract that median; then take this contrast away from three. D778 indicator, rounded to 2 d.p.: 3.16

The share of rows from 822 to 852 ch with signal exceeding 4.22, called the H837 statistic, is 0.17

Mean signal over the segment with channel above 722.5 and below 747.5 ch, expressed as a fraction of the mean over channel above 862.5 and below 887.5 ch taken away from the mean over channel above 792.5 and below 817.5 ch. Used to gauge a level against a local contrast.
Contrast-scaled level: 48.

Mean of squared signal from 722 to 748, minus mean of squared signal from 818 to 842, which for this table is 1.3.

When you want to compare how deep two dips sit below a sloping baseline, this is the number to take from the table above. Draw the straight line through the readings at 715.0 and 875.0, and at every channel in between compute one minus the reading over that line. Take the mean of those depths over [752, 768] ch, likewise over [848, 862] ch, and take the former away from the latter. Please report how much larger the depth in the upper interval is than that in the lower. 0.10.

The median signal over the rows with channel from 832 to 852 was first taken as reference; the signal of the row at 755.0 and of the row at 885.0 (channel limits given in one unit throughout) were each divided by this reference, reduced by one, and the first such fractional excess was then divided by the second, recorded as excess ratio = -3.0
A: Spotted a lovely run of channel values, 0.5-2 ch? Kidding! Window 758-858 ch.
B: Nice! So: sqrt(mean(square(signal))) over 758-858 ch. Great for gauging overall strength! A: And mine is 4.20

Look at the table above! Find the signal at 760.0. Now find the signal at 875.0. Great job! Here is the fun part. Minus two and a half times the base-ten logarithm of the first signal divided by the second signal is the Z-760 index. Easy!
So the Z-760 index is -0.13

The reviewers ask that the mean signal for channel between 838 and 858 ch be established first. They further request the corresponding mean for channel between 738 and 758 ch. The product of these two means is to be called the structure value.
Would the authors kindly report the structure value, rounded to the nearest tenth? 17.9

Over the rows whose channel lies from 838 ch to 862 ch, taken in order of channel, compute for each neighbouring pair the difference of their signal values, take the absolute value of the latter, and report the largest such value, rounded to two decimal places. 0.12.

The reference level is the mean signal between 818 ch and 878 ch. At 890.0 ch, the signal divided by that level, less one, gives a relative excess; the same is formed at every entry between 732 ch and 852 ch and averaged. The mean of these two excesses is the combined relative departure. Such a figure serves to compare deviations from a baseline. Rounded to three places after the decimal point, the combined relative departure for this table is 0.011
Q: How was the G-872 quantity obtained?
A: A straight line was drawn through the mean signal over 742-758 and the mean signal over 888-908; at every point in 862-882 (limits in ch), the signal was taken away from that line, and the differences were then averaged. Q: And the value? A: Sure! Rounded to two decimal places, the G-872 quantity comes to 0.10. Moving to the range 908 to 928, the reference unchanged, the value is 0.23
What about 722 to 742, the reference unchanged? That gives 0.14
